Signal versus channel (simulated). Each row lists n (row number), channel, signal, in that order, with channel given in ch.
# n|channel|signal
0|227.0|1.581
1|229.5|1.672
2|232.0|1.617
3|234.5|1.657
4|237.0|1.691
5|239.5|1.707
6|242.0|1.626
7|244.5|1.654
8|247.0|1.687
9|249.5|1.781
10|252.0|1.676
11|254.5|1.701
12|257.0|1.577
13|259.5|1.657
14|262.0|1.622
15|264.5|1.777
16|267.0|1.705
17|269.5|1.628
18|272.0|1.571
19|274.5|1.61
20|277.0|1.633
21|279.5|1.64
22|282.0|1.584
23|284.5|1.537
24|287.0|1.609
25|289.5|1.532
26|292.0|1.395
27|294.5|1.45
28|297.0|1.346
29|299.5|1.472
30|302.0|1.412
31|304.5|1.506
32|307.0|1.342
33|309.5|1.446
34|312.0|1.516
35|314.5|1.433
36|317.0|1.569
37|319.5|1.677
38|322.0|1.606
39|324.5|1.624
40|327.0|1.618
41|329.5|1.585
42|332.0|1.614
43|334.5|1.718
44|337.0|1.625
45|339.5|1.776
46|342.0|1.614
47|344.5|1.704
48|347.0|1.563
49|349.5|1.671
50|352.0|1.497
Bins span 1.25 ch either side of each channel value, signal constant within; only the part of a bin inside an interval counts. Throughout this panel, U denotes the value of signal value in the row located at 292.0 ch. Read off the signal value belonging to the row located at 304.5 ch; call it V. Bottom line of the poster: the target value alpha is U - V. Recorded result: -0.11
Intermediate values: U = 1.395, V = 1.506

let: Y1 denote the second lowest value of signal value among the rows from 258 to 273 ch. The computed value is 1.622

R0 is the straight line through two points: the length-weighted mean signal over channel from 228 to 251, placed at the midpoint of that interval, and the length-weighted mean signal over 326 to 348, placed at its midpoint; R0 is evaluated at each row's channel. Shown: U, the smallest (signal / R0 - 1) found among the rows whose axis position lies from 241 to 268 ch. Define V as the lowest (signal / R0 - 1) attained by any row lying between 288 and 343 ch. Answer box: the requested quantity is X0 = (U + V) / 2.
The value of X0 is -0.123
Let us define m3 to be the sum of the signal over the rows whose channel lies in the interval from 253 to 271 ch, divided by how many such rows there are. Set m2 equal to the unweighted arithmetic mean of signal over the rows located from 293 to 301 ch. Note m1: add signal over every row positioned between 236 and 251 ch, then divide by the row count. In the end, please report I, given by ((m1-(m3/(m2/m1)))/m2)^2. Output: 0.042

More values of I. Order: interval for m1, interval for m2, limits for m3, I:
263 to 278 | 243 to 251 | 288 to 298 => 0.025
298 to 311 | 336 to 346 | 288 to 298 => 0.016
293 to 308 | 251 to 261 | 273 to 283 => 0.000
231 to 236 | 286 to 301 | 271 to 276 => 0.009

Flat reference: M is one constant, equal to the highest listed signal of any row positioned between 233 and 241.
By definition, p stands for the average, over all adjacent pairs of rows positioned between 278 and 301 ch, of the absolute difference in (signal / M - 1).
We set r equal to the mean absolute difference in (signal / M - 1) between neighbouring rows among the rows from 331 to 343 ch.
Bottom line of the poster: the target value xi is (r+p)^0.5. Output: 0.35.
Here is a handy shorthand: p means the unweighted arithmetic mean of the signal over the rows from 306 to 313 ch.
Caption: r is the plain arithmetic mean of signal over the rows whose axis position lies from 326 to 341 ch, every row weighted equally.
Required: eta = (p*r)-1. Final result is 1.38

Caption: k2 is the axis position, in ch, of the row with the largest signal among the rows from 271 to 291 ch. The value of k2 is 279.5 ch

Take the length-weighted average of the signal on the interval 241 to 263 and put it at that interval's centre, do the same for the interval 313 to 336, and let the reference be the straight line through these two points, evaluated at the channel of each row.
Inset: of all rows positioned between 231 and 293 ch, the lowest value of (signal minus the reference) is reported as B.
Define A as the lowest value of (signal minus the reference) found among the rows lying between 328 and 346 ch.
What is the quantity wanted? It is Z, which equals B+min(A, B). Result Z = -0.47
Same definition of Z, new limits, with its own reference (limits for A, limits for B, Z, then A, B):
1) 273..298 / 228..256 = -0.35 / -0.28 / -0.07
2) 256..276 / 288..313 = -0.56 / -0.08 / -0.28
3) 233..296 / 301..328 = -0.55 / -0.24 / -0.28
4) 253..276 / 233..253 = -0.13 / -0.08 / -0.05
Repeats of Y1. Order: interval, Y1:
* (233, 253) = 1.654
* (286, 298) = 1.395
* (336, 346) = 1.625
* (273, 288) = 1.584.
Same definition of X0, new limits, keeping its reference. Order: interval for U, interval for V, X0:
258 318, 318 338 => -0.115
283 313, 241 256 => -0.110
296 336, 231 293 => -0.175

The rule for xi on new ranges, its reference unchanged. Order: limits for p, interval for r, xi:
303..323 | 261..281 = 0.31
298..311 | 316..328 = 0.30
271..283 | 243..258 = 0.25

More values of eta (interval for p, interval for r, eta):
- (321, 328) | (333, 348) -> 1.69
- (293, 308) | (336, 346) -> 1.39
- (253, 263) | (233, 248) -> 1.74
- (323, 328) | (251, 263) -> 1.67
